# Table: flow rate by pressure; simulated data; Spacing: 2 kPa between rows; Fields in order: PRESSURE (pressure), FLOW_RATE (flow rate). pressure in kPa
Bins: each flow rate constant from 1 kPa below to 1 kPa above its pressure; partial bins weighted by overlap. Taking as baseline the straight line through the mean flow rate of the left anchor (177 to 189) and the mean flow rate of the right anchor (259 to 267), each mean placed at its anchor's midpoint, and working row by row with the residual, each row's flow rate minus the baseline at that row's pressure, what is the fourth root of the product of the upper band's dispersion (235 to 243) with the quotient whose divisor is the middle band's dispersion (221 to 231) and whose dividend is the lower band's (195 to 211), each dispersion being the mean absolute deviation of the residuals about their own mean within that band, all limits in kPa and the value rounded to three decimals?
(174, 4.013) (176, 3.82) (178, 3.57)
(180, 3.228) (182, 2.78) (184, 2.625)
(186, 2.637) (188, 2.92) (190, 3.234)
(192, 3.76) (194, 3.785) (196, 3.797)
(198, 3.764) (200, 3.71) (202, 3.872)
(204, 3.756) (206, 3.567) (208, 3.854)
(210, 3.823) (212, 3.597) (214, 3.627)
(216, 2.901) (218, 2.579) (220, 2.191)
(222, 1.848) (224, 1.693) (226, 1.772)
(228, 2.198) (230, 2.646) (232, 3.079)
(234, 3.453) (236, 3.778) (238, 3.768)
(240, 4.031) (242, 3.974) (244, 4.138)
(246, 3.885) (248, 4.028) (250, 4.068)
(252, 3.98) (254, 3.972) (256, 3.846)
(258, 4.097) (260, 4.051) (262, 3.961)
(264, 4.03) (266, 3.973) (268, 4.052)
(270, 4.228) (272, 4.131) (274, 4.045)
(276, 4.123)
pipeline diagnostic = 0.398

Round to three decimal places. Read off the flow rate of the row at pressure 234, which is 3.453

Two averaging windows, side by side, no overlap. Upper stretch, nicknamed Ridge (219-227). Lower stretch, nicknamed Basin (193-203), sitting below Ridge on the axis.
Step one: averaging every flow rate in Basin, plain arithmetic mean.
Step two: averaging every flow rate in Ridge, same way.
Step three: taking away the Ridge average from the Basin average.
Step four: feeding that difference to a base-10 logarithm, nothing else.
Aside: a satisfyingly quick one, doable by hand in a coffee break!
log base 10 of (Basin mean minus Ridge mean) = 0.28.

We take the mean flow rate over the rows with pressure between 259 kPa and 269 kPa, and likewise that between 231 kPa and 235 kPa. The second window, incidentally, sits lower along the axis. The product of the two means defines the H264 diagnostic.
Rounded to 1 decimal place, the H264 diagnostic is 13.1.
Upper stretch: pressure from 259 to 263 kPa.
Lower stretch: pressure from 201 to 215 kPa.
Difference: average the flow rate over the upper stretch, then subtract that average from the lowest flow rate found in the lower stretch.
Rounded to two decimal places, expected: -0.44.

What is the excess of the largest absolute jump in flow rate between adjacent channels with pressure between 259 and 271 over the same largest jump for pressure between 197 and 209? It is -0.11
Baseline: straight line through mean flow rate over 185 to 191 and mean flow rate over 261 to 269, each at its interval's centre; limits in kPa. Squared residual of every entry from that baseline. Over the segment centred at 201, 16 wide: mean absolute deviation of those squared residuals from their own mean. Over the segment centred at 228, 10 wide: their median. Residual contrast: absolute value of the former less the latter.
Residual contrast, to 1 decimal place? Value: 1.6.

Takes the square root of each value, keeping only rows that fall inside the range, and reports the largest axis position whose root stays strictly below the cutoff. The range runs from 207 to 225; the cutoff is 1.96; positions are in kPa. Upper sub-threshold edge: 224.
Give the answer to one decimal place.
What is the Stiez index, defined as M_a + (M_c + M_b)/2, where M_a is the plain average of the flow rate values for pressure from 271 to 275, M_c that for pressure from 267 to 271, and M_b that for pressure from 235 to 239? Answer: 8.0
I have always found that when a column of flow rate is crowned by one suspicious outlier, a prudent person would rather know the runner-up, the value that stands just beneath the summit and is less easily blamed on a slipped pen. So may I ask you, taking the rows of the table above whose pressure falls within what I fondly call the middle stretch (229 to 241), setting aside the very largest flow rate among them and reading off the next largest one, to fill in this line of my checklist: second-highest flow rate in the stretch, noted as 3.778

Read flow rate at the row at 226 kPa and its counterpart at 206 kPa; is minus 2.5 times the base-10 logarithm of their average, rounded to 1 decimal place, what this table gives -1.1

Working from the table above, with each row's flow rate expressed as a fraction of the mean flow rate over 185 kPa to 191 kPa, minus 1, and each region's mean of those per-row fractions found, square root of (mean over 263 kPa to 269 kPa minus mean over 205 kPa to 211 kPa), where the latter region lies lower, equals 0.30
